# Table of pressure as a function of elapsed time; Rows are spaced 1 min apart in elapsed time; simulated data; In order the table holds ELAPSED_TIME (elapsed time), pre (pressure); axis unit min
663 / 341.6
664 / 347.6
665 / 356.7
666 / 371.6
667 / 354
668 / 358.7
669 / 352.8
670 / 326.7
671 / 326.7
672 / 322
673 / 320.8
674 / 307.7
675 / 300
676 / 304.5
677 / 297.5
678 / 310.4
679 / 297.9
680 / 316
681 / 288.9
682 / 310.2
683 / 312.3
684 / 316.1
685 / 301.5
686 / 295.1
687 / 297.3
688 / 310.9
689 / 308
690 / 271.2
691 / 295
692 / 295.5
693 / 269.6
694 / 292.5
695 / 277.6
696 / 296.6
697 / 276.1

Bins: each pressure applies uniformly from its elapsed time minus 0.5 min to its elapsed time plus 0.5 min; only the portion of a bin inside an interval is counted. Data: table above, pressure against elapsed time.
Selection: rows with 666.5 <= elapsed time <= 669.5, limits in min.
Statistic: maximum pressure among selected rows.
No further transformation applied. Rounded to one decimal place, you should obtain 358.7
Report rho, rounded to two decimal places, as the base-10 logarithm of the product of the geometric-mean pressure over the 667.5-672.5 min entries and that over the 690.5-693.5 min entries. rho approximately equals 4.98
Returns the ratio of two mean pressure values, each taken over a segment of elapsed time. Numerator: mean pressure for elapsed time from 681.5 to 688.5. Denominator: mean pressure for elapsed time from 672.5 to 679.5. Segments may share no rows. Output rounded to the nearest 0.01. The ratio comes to 1.00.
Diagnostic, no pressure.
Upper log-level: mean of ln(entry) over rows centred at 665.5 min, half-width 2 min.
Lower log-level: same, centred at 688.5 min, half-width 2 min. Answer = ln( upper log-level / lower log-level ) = 0.032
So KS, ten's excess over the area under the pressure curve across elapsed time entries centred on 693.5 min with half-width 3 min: -1717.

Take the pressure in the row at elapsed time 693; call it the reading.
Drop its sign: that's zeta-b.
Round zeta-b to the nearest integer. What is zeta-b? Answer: 270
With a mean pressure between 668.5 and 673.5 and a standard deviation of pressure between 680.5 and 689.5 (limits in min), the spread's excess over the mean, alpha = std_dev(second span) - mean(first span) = -321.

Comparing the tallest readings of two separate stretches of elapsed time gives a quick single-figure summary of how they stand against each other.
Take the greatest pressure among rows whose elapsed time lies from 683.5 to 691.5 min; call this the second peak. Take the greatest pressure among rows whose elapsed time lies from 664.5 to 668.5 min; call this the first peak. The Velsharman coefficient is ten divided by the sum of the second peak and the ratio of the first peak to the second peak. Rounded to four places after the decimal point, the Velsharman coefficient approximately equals 0.0315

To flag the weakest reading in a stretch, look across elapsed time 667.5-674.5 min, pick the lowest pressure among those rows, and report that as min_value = 307.7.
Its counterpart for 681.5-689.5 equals 295.1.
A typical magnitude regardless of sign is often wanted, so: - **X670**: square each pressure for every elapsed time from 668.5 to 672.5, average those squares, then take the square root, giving 332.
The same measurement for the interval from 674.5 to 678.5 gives 303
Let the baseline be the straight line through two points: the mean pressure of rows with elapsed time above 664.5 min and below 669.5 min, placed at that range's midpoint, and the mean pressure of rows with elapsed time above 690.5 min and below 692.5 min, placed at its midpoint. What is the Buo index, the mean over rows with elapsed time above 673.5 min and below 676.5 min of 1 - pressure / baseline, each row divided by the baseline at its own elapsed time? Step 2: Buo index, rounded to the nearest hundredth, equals 0.10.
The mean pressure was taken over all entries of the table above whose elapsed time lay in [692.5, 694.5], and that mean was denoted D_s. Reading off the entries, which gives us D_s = 281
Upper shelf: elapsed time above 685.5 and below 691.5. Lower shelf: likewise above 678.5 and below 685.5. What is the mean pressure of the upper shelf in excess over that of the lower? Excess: -10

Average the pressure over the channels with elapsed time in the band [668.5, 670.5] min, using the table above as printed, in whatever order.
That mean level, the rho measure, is 340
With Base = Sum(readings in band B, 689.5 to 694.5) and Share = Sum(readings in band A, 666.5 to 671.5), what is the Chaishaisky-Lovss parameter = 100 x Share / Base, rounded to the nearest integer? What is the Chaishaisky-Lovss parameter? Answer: 121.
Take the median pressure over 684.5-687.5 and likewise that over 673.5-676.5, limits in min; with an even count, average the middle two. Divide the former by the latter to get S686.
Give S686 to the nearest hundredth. 0.98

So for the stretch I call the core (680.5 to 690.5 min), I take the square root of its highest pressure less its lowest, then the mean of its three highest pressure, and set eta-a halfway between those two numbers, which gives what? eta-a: 160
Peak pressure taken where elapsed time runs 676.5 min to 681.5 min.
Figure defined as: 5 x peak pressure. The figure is 1580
